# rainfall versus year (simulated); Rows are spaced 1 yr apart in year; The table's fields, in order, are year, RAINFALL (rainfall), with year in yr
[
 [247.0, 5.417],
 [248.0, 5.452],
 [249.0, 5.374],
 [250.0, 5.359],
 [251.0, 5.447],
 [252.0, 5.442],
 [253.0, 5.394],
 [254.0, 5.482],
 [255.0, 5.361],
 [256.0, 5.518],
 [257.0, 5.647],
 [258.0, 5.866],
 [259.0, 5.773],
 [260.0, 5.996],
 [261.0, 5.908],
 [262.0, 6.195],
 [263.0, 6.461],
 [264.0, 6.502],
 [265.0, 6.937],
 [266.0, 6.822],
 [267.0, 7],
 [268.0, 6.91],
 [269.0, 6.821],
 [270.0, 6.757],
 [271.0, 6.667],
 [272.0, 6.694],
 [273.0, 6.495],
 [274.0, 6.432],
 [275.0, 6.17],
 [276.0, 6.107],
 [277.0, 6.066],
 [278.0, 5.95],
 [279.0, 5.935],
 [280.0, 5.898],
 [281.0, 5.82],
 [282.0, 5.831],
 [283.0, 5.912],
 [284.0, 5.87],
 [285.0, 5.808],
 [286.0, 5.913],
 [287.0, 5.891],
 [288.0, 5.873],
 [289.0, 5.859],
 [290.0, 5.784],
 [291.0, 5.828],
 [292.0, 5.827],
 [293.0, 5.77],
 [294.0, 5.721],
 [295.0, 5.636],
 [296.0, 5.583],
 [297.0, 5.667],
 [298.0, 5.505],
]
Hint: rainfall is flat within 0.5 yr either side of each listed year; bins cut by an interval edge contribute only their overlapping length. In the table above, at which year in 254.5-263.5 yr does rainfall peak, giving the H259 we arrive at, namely 263.0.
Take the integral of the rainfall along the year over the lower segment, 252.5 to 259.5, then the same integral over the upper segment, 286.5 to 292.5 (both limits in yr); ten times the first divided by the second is 11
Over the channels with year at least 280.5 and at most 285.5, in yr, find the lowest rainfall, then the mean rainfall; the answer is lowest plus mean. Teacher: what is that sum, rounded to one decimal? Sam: 11.7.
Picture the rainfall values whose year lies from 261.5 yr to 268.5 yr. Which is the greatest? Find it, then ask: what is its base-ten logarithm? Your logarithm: 0.845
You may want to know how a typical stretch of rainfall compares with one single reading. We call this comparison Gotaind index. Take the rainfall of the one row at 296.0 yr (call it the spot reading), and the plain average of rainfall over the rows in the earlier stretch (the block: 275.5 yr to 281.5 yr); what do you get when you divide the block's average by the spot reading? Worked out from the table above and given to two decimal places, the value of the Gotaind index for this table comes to 1.07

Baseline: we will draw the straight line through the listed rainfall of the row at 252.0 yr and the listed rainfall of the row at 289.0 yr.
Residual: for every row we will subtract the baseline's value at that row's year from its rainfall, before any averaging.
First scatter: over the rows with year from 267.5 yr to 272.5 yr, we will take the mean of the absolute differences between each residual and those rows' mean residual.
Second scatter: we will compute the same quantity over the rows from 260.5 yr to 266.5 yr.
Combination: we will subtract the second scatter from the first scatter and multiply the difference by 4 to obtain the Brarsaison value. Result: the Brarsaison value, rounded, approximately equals -0.70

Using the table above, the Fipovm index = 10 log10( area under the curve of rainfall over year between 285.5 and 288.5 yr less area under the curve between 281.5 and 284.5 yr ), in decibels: -12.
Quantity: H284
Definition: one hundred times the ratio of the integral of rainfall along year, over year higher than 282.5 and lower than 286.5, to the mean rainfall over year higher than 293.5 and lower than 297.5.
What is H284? 416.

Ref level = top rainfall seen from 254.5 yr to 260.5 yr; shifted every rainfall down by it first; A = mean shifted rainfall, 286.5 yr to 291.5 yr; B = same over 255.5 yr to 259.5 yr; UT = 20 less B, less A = 20.4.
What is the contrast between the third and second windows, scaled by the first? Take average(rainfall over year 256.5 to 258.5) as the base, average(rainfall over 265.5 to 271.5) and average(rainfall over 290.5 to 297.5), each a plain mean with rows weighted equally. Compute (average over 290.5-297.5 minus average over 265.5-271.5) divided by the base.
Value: -0.19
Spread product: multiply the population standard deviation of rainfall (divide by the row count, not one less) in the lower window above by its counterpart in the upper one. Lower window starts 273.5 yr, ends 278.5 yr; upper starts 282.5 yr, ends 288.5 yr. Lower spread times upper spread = 0.006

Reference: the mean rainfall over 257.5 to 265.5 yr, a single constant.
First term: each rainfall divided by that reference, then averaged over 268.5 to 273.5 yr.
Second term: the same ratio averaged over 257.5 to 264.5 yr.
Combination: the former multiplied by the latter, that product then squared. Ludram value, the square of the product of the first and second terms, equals 1.1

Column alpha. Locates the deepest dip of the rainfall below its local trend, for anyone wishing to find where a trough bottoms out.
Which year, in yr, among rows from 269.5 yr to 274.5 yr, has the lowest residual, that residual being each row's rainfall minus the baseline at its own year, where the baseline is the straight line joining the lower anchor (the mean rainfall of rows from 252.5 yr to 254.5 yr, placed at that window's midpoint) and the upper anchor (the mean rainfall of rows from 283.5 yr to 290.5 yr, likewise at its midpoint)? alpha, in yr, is 274.0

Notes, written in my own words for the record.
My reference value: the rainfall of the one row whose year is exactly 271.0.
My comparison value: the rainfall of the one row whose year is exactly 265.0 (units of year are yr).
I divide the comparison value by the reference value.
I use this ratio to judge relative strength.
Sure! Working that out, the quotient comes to 1.04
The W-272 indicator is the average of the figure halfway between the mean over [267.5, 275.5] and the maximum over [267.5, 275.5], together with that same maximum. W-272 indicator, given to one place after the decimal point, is 6.8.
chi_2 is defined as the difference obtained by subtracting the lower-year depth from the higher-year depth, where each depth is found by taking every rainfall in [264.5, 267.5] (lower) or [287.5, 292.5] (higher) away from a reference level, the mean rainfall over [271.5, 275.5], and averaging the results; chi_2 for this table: 1.1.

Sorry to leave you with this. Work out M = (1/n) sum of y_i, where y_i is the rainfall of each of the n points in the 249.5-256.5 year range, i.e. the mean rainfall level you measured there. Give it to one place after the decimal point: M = 5.4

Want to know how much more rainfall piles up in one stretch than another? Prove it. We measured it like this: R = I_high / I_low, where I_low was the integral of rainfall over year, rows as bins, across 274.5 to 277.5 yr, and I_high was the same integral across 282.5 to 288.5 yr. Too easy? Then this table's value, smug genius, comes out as 1.9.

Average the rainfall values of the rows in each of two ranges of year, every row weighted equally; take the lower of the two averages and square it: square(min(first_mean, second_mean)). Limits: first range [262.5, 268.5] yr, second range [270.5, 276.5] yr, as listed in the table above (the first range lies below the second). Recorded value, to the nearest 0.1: 41.3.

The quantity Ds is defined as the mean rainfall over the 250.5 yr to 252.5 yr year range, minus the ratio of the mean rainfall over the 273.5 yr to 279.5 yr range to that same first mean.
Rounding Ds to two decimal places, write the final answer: 4.32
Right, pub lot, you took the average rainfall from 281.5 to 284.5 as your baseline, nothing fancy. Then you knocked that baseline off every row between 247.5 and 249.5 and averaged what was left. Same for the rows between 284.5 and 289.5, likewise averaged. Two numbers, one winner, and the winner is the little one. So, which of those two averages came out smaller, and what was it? -0.5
